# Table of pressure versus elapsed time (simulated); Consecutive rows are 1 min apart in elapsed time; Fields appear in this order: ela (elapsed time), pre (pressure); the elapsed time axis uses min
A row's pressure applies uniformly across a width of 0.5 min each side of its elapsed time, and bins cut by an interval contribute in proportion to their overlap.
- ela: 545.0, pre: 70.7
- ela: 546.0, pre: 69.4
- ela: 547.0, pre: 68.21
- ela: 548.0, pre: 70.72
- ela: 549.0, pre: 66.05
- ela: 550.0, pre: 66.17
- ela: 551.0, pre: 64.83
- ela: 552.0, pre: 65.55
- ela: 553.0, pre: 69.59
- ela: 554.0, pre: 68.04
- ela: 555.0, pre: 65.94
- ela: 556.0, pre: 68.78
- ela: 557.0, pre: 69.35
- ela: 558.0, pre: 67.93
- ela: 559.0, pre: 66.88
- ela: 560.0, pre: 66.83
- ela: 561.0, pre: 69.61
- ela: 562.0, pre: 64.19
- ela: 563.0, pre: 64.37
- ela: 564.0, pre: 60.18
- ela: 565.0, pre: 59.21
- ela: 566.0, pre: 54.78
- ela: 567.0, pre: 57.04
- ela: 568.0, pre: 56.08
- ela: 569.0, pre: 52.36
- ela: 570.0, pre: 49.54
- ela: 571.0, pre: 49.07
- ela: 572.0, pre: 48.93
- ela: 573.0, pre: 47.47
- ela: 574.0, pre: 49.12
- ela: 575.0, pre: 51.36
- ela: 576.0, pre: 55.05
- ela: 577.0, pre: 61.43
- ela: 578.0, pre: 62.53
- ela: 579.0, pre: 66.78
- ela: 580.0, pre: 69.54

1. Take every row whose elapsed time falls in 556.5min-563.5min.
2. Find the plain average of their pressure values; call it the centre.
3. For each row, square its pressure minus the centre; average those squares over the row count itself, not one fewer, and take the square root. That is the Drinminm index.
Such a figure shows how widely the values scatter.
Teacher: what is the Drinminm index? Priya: 2.00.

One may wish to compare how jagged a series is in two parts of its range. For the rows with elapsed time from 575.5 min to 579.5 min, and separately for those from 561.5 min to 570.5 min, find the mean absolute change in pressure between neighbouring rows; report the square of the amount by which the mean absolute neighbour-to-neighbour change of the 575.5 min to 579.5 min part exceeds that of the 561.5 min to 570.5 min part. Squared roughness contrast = 2.2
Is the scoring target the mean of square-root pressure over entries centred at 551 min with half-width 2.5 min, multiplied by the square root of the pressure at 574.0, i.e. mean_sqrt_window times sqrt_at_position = 57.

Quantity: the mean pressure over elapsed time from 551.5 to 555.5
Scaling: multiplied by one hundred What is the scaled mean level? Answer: 6728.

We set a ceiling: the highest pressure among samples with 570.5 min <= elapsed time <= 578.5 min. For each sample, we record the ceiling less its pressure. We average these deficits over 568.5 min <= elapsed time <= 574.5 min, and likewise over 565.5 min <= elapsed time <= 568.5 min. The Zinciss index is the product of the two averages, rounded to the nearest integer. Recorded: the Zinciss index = 86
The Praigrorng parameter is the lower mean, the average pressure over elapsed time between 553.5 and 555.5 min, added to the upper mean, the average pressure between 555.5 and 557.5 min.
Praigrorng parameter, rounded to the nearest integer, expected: 136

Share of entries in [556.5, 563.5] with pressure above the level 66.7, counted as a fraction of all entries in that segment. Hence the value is 0.7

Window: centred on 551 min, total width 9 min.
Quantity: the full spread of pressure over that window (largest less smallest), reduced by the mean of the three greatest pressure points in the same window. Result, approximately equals -63.6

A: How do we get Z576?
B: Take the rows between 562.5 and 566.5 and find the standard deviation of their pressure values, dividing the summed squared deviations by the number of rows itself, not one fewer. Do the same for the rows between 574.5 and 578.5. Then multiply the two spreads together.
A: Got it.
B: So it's 16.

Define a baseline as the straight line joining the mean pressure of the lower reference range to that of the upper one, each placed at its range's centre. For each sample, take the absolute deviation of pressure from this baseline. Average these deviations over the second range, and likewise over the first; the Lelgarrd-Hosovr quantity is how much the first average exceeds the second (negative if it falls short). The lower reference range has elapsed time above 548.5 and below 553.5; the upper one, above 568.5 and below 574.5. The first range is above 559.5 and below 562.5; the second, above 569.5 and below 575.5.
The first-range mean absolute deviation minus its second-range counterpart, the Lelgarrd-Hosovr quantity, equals 7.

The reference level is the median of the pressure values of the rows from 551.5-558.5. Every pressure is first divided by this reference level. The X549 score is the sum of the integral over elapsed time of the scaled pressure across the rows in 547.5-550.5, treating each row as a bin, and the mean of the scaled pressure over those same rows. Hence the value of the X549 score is 3.98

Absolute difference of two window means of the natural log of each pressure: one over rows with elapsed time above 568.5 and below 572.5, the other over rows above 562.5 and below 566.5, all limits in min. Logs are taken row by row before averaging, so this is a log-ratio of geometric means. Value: 0.18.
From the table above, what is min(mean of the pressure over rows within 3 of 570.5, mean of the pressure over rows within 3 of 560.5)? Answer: 51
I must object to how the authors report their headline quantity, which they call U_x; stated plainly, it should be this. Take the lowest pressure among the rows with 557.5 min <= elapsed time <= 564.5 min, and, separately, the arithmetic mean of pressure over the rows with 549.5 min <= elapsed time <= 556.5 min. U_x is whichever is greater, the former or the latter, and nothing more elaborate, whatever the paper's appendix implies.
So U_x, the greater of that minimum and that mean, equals 67.0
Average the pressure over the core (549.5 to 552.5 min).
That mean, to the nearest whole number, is 66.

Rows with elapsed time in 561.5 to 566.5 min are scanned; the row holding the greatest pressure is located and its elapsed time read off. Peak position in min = 563.0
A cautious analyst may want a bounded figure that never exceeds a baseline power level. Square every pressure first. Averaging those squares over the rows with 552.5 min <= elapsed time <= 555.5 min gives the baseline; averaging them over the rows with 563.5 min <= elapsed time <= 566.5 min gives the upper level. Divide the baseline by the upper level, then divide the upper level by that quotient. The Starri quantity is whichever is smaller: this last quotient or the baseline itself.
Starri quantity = 2474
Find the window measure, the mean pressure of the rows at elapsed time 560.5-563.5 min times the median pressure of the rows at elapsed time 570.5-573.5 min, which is 3232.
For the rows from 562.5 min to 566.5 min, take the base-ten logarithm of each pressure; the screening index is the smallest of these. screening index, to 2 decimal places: 1.74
